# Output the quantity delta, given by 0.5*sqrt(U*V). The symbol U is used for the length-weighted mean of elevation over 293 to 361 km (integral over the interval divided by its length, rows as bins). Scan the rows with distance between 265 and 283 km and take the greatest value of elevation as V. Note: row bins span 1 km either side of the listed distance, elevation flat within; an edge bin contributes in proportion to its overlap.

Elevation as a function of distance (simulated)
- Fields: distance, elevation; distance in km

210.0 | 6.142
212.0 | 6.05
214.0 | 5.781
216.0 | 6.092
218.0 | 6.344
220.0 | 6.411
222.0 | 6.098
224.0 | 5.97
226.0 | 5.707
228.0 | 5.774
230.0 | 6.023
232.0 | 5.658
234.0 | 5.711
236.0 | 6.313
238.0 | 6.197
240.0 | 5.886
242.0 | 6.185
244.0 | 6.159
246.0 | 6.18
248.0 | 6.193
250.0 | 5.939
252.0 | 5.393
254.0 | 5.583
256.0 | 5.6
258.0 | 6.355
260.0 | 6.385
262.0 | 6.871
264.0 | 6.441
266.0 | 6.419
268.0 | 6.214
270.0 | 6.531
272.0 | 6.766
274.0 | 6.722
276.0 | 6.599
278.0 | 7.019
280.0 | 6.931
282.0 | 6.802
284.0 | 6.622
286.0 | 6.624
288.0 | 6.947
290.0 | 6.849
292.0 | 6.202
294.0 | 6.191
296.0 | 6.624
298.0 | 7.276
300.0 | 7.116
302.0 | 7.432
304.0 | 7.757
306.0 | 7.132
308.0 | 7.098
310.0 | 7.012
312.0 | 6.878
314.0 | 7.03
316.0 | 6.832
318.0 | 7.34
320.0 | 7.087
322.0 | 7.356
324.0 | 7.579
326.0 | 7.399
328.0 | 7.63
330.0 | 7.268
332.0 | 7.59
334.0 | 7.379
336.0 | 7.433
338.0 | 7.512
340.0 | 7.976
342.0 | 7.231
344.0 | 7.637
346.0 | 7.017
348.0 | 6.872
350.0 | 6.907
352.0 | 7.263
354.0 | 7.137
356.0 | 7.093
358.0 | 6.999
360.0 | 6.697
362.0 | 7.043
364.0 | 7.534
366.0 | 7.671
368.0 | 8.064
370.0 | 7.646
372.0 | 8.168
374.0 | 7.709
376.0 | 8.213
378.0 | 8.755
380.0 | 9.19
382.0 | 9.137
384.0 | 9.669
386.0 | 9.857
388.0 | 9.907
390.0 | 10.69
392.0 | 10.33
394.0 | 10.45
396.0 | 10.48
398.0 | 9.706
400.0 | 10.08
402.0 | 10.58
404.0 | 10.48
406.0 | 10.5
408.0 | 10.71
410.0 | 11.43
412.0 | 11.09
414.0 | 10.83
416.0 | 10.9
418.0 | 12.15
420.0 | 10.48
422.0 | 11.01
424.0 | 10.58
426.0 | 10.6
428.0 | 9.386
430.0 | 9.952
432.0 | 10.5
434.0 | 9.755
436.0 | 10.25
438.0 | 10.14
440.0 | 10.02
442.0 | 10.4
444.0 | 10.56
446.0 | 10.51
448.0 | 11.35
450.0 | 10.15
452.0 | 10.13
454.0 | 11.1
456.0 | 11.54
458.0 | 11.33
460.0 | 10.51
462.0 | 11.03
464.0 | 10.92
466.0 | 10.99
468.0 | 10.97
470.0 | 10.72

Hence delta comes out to 3.55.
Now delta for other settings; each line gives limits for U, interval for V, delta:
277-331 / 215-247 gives 3.36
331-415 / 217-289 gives 3.90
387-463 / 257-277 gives 4.26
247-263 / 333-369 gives 3.49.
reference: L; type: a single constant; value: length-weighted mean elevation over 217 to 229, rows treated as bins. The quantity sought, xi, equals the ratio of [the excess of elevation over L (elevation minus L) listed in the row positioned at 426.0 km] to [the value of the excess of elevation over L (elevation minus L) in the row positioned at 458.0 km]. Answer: 0.9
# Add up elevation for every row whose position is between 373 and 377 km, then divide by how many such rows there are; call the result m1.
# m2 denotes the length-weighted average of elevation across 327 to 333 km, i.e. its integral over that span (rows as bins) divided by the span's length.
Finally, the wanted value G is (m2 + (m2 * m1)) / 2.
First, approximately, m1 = 8.0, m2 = 7.5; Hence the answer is 34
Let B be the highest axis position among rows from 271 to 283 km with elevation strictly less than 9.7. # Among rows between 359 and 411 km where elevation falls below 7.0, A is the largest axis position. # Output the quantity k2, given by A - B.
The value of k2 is 78 km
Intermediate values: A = 360.0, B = 282.0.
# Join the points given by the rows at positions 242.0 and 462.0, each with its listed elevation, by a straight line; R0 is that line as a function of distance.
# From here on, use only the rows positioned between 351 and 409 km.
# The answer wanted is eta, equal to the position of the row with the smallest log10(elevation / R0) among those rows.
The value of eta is 360.0 km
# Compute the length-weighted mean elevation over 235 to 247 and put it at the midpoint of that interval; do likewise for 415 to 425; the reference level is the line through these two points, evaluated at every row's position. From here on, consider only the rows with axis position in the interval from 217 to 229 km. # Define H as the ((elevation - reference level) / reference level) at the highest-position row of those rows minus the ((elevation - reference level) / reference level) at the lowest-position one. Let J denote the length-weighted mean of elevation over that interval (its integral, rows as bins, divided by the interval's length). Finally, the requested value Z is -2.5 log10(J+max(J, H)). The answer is -2.71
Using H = -0.152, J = 6.1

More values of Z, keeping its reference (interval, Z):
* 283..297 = -2.80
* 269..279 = -2.82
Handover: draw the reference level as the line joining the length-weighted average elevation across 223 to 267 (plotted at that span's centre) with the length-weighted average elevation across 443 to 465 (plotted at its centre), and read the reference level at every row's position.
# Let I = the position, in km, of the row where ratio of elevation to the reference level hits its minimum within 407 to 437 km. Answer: 428.0 km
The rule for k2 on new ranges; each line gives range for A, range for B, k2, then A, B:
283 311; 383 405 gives -88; 296.0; 384.0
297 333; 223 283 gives 34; 316.0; 282.0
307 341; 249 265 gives 52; 316.0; 264.0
